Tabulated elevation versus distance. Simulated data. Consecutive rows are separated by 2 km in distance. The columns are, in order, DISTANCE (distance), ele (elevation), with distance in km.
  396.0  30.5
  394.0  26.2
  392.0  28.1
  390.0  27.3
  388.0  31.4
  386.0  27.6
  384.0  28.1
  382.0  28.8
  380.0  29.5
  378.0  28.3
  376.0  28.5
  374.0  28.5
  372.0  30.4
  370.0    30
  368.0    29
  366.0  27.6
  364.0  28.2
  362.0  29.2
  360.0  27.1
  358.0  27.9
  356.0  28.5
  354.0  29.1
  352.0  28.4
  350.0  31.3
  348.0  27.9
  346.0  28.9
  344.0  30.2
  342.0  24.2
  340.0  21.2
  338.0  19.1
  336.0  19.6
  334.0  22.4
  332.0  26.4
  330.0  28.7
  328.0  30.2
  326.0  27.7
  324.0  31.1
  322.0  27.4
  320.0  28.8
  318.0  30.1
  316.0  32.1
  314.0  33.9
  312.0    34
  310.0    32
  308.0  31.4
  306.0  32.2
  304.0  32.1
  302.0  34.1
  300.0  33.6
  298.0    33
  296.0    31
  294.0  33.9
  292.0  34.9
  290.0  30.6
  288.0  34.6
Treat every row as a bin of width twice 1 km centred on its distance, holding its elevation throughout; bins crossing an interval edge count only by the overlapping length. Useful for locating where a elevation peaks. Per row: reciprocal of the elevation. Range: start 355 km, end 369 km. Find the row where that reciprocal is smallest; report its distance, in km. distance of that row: 362.0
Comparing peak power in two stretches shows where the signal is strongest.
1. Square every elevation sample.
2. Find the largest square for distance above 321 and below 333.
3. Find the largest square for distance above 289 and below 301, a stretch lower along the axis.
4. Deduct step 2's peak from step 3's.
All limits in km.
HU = 251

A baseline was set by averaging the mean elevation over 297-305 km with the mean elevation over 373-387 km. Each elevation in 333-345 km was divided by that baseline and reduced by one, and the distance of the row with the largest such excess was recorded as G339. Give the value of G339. 344.0 km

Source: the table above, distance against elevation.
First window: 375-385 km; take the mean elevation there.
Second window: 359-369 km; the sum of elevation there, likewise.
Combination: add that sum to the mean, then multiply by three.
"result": 509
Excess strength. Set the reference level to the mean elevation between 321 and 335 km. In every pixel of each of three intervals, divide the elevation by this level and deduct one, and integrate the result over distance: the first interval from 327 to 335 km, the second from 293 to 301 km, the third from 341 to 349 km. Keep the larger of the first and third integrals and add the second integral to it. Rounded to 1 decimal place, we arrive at 1.5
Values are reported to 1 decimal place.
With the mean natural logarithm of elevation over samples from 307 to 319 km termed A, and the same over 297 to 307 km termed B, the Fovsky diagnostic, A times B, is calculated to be 12.1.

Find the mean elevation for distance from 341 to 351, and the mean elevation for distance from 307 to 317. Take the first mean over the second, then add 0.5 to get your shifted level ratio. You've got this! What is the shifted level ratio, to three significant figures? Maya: 1.37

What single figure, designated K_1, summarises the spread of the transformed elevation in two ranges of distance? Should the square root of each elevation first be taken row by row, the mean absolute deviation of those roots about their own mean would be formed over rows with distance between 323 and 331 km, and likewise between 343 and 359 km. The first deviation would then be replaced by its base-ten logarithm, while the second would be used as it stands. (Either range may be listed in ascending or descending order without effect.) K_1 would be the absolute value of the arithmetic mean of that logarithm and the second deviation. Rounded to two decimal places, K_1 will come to 0.43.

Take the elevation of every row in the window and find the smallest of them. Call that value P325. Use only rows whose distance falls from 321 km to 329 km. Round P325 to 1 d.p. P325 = 27.4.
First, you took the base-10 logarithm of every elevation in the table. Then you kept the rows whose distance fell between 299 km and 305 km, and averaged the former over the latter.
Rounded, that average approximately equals 1.52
